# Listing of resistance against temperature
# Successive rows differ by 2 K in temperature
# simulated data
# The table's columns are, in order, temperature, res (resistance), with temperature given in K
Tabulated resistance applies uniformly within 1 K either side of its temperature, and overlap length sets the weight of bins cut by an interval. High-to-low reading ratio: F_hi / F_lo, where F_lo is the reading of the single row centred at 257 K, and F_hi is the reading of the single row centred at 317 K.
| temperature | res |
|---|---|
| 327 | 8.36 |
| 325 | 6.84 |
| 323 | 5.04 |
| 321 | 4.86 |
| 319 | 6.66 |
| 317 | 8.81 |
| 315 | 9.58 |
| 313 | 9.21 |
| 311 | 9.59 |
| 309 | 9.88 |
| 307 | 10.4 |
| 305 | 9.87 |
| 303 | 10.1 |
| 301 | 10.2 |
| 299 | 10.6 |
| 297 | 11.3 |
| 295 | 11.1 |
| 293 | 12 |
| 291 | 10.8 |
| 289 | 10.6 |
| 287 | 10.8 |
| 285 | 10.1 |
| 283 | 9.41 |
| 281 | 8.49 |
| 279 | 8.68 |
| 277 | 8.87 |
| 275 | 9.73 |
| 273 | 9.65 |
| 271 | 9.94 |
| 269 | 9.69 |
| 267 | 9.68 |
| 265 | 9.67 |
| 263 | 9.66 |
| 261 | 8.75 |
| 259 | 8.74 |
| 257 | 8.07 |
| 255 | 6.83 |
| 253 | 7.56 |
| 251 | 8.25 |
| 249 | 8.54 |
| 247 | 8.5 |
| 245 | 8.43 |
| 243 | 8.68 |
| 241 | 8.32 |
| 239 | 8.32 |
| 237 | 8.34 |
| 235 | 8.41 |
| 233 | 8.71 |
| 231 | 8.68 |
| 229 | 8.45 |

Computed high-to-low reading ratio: 1.1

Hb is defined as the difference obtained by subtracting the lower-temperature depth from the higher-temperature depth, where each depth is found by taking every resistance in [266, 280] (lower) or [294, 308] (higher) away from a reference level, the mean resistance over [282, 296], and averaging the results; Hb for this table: -1.0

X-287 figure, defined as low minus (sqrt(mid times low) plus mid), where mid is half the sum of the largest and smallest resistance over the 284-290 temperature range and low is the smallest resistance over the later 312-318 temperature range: -11.2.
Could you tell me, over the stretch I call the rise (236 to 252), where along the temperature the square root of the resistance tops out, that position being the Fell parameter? 243 K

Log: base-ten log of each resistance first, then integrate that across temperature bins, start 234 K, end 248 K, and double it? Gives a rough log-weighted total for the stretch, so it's 25.9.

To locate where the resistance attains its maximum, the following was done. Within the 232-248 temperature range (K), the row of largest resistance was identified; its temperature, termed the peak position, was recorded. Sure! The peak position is 233 K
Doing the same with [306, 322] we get 307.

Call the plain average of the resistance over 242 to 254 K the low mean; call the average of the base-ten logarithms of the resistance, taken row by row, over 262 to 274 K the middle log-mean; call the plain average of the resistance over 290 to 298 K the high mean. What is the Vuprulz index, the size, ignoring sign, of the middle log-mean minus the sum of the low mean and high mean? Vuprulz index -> 18.6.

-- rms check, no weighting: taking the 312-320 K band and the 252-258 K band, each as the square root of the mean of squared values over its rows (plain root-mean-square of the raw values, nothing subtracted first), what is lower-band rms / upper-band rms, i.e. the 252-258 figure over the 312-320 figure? 0.87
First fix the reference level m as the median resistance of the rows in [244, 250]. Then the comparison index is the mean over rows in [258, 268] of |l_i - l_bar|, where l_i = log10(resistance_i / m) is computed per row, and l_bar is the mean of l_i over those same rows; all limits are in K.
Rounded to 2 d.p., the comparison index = 0.02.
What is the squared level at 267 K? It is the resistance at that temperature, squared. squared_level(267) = 93.7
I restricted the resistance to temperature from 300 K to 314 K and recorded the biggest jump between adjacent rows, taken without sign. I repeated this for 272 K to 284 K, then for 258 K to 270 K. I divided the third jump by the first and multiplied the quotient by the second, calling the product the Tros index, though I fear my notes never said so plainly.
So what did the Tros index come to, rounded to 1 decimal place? 1.6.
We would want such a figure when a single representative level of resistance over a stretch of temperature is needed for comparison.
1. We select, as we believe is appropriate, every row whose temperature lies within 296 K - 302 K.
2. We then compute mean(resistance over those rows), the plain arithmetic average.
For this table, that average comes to 10.7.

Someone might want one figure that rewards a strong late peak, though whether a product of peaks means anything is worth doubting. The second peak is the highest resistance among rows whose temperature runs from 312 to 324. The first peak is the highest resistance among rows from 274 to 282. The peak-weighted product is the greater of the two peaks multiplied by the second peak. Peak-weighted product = 93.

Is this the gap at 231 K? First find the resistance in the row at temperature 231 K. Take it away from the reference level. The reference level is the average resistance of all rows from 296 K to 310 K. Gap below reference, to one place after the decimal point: 1.7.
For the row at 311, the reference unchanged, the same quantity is 0.7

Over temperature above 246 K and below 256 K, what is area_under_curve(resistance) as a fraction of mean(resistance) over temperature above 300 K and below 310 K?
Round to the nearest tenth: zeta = 7.9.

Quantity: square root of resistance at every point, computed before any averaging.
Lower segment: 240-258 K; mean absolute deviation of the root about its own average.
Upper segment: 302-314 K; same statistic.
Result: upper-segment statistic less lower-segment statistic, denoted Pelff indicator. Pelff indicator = -0.030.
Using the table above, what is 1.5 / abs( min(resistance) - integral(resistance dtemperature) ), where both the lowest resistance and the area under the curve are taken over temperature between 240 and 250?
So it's 0.020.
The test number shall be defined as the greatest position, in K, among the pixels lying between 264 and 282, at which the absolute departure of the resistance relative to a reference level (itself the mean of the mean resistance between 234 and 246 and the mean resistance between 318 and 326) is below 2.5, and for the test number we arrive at 281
